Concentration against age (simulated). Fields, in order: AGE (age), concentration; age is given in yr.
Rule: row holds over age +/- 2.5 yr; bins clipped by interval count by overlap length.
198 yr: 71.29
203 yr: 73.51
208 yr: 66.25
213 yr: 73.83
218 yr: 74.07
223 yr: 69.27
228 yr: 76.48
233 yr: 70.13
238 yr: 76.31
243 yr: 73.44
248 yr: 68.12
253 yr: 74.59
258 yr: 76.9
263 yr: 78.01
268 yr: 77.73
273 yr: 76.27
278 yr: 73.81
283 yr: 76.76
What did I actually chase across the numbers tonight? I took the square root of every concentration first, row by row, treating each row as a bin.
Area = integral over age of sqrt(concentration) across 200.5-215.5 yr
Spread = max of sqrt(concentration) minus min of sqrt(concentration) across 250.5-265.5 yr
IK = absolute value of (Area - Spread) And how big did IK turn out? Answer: 126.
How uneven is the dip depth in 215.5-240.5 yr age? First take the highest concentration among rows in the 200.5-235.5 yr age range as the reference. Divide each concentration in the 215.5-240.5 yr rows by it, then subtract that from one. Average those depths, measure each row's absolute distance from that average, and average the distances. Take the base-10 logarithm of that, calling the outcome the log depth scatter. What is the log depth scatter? -1.43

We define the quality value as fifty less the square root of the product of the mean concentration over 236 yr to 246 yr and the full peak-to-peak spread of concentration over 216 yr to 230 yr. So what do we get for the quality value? 26.8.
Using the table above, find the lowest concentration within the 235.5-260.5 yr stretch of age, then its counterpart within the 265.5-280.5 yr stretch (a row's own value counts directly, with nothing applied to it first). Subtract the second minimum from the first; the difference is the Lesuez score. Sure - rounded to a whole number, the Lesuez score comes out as -6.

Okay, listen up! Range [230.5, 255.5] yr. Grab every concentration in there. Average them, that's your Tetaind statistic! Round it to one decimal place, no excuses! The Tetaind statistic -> 72.5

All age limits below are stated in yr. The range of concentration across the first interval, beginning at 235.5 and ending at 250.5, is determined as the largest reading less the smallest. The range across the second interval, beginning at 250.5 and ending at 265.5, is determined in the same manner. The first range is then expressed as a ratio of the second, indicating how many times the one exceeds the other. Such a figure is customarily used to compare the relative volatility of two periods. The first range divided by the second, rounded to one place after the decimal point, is 2.4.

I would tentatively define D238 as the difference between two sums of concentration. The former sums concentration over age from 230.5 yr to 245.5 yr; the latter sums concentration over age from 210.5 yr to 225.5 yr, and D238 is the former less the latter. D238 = 3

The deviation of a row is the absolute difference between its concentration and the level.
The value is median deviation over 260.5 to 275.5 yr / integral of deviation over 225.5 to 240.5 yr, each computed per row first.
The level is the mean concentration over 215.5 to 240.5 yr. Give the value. 0.095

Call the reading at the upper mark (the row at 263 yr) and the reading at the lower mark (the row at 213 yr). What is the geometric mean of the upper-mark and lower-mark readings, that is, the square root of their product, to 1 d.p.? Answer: 75.9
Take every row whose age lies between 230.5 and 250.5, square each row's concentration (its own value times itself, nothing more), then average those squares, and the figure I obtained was 5194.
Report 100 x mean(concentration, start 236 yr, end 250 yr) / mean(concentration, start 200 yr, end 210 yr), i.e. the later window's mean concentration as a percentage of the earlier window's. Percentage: 104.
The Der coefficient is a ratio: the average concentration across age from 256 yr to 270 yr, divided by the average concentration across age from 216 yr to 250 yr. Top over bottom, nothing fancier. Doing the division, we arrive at 1.069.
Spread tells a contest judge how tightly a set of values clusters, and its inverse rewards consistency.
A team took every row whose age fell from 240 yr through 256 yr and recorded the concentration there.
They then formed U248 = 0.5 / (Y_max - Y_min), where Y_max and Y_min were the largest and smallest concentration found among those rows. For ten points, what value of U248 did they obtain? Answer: 0.08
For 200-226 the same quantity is 0.06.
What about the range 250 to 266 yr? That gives 0.15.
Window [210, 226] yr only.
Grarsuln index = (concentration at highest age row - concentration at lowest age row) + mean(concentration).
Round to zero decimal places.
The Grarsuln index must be 68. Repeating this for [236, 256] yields 71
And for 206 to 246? 80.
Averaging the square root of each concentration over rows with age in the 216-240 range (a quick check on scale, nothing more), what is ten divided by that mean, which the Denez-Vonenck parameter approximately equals 1.17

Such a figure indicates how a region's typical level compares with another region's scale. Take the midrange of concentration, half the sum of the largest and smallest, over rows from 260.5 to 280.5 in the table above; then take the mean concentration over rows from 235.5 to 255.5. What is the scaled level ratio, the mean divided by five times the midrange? 0.193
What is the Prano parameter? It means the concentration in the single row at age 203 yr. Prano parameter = 73.51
